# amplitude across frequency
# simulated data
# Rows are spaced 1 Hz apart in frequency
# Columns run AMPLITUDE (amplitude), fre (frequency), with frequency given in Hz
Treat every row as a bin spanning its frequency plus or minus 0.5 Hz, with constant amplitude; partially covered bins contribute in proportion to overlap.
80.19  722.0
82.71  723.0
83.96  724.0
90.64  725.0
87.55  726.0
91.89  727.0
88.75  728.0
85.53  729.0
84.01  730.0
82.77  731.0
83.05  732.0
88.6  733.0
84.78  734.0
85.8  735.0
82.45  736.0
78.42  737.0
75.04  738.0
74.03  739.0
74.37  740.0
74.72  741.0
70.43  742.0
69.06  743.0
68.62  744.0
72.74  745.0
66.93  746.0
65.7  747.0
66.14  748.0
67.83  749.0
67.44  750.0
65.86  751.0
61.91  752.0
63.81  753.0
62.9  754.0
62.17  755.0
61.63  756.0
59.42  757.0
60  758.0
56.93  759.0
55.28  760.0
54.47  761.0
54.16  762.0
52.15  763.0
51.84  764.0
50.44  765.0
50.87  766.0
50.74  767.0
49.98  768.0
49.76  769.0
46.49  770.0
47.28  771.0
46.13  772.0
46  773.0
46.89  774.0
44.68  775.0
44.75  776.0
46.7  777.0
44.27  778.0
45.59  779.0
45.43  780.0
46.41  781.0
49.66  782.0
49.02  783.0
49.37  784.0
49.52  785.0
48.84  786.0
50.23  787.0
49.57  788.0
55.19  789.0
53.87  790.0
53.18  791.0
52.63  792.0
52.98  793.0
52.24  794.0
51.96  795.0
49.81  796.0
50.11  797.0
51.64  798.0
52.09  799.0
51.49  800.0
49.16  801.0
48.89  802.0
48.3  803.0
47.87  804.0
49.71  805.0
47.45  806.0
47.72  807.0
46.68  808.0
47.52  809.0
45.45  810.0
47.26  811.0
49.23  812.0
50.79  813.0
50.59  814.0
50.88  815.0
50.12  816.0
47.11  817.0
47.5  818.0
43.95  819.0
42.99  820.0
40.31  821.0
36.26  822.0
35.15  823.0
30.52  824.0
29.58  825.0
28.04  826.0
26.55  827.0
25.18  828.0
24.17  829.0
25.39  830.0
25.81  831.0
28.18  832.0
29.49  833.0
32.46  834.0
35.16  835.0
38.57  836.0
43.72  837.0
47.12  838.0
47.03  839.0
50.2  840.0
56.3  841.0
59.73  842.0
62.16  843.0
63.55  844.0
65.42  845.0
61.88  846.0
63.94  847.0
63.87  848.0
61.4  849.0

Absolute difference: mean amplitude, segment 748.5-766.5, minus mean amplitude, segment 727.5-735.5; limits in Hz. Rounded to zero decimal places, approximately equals 27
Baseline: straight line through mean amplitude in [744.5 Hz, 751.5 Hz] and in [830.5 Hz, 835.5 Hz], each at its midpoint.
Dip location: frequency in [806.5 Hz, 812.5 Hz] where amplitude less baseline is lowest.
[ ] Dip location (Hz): 810.0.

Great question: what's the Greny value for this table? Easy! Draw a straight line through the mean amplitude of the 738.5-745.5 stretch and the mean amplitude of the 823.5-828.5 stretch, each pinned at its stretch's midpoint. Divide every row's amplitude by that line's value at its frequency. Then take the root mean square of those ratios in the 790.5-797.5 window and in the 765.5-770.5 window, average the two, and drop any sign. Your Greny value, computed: 1.00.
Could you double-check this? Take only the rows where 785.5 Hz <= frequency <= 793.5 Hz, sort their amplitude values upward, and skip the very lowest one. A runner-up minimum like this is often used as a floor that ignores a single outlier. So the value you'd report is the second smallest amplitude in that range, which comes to 49.57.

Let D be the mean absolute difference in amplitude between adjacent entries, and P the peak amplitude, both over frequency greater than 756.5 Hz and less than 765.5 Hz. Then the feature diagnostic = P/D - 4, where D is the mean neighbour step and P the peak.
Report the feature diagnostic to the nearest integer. 43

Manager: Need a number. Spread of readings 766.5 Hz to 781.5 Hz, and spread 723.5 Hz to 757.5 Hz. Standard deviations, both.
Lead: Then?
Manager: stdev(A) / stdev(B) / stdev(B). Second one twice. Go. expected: 0.0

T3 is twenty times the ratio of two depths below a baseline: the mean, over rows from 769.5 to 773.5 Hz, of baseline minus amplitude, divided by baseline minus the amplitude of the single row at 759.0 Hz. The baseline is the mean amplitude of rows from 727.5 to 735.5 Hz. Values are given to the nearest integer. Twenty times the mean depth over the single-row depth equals 27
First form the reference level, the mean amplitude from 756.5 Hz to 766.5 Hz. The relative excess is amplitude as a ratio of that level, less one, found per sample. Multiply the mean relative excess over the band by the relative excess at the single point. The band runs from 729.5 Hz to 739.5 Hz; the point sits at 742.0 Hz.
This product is 0.146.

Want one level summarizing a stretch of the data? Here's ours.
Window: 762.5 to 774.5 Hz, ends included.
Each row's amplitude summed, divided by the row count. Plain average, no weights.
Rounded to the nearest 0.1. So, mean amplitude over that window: 49.0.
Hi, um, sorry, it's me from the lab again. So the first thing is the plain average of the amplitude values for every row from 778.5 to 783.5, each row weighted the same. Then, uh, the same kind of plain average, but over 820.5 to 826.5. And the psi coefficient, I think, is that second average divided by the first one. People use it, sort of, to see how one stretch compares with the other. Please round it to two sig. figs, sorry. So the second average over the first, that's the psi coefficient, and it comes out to 0.71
